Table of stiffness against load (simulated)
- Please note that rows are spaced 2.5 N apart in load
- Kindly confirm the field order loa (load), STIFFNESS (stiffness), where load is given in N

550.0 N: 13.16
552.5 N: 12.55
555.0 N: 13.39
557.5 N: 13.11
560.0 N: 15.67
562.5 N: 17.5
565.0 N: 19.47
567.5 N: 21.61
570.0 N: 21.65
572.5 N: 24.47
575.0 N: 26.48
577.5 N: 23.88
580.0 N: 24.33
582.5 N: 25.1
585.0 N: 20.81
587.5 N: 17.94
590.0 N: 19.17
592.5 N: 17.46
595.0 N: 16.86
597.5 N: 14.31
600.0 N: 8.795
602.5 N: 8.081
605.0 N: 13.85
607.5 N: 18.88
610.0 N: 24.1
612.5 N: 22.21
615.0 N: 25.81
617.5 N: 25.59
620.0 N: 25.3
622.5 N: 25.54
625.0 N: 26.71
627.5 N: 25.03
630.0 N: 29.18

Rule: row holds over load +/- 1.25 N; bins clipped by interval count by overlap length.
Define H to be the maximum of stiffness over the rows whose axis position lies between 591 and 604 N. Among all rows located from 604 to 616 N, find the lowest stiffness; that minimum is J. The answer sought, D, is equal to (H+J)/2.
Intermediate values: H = 17.46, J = 13.85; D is 15.7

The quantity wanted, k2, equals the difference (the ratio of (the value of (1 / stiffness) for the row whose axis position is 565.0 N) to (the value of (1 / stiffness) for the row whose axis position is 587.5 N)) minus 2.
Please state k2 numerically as -1.1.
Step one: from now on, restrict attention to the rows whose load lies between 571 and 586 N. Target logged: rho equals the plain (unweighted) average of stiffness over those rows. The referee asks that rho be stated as 24.2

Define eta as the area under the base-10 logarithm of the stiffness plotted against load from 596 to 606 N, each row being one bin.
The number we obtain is 10.4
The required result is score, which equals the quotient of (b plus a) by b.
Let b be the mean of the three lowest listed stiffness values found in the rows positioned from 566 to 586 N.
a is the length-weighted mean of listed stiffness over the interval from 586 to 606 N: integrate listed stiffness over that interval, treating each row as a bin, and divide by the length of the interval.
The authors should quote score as 1.7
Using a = 14.6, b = 21.4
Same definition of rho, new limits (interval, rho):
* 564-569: 20.5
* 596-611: 14.7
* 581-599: 18.8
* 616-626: 25.8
